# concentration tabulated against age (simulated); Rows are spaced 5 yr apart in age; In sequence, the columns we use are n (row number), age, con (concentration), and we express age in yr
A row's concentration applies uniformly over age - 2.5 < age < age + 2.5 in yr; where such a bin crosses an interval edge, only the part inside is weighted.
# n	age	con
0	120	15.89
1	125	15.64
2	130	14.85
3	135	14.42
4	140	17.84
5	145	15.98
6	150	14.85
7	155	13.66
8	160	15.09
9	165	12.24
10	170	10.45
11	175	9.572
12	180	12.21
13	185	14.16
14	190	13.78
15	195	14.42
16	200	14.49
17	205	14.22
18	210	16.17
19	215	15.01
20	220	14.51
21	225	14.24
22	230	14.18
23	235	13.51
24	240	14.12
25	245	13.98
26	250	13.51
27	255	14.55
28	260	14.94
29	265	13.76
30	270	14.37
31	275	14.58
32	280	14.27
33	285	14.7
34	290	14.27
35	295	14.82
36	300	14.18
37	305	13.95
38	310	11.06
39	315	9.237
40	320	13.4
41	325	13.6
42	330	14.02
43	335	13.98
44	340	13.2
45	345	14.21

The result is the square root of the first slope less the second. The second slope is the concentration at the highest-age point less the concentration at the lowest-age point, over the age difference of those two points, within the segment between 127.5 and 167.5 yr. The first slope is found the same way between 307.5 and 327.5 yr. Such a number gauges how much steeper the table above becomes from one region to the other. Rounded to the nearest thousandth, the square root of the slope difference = 0.494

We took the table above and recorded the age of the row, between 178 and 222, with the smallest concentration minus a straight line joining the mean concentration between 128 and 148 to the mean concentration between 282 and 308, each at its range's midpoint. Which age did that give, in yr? 180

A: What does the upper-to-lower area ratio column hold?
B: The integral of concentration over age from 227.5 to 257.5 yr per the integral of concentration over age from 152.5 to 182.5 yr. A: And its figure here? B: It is 1.1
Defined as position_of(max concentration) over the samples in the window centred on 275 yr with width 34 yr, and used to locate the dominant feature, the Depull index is 260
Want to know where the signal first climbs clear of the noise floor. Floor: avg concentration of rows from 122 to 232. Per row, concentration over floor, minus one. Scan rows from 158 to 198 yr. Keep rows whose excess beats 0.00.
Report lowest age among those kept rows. 160 yr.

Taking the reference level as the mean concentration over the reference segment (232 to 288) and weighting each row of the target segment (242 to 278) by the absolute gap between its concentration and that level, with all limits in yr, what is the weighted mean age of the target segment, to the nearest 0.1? 259.1 yr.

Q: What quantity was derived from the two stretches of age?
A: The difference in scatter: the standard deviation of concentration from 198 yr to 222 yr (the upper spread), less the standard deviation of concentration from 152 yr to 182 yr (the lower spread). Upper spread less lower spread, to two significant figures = -1.2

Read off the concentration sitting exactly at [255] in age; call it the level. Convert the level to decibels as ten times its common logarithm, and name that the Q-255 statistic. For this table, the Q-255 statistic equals 11.6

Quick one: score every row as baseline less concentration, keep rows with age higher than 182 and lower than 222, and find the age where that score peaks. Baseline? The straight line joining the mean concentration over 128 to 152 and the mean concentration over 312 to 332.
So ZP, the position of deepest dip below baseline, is 190 yr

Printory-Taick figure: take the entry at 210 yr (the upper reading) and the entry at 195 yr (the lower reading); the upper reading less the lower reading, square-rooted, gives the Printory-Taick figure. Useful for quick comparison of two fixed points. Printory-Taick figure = 1.32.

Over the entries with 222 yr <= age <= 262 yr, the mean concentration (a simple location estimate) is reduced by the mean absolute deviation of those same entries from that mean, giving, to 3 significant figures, 13.8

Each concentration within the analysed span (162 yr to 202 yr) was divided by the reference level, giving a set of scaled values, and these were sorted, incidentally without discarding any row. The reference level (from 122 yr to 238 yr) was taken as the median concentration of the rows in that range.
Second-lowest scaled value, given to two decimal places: 0.72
